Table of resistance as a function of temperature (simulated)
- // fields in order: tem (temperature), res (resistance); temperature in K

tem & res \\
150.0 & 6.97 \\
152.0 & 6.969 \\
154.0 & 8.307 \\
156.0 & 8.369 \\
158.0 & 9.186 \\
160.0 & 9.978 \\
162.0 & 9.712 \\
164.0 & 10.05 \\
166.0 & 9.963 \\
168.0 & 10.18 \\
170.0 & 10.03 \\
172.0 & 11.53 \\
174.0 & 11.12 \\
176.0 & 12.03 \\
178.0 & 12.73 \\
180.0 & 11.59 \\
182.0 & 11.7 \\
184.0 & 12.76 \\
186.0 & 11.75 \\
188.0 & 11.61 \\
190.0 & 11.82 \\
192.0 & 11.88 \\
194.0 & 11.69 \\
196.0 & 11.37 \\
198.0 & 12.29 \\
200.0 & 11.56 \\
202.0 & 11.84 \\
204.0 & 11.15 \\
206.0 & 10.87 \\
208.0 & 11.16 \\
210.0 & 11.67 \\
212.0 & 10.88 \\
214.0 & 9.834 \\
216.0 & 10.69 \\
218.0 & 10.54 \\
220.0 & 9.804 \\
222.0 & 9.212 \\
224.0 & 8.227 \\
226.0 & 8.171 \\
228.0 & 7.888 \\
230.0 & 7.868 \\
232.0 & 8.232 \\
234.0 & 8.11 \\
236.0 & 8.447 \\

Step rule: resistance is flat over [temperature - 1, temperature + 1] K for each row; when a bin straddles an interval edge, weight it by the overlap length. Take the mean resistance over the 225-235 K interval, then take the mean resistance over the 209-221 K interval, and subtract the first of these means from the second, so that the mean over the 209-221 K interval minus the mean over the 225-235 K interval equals 2.5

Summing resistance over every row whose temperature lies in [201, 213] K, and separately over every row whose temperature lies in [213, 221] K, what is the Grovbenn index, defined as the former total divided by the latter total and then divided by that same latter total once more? 0.040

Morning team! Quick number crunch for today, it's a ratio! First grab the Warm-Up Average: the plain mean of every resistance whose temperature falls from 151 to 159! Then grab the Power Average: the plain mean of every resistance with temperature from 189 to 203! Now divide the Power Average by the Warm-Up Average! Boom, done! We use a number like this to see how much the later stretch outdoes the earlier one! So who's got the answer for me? 1.4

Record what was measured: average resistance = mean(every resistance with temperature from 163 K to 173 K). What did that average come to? 10.4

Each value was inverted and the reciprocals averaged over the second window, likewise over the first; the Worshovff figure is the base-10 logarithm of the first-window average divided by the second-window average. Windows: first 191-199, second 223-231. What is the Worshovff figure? -0.17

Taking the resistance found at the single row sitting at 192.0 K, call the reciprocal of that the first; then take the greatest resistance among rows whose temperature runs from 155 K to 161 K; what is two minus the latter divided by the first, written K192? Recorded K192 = -117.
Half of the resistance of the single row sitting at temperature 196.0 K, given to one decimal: 5.7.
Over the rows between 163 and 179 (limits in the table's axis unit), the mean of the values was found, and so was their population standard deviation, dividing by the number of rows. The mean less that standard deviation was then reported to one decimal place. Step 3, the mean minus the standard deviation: 10.0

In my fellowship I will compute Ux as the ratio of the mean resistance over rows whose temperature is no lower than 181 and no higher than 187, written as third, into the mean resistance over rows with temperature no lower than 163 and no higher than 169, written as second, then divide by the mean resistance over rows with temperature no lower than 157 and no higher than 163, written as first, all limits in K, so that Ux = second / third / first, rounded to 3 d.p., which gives 0.087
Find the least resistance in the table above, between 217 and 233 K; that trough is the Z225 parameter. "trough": 7.868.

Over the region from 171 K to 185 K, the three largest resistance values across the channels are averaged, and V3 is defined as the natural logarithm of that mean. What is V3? 2.53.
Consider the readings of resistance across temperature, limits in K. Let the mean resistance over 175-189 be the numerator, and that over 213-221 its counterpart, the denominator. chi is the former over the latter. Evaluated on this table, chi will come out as 1.2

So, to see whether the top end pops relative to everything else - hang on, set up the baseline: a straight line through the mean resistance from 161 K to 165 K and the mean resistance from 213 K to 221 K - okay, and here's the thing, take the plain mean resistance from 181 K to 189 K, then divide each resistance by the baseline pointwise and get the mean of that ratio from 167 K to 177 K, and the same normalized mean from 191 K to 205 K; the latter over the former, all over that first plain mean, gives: 0.088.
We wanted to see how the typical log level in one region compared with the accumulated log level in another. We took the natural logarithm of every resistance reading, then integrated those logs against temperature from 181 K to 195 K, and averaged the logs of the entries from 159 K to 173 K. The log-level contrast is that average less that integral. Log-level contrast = -32.3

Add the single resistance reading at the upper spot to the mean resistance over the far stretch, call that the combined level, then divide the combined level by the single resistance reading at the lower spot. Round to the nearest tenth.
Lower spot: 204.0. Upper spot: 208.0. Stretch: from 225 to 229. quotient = 1.7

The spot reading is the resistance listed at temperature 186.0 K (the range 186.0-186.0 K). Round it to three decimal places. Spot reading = 11.750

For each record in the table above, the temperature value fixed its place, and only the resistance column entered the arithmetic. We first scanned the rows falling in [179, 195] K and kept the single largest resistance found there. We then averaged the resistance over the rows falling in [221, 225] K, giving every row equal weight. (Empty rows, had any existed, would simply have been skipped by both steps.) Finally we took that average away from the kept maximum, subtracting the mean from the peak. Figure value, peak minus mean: 4.0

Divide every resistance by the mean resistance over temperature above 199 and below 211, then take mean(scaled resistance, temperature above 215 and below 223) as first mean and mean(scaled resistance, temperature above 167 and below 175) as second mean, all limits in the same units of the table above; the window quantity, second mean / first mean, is 1.06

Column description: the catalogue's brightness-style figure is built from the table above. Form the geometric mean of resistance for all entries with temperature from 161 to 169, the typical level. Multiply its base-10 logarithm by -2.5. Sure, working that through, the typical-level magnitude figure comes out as -2.50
